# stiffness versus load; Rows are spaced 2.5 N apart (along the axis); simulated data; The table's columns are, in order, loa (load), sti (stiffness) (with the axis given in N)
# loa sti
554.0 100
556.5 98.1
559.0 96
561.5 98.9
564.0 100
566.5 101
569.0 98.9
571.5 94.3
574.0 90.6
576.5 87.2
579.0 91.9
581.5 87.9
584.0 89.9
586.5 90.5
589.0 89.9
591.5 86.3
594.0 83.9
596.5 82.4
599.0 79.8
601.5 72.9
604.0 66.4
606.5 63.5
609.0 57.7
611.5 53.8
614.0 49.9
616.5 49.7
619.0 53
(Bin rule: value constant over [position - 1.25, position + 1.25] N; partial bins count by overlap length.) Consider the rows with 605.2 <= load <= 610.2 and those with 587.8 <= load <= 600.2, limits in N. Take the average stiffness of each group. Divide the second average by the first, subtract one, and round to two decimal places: 0.39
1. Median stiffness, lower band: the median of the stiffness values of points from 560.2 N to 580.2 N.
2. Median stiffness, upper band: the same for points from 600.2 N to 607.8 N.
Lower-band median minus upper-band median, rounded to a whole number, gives 30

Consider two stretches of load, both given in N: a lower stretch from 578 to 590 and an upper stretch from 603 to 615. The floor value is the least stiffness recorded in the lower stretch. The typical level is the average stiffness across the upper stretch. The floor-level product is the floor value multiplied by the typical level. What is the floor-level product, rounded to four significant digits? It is 5121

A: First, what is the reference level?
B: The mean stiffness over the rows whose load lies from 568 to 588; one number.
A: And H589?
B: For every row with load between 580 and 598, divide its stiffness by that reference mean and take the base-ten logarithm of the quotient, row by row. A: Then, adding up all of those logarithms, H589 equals -0.14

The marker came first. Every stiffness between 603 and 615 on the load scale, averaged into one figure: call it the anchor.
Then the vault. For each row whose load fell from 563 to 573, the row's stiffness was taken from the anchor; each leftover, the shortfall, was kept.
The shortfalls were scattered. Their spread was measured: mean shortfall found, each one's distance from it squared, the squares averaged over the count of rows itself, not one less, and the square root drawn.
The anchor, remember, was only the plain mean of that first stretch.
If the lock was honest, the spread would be 2.6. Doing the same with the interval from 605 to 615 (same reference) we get 5.0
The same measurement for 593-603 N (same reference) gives 4.2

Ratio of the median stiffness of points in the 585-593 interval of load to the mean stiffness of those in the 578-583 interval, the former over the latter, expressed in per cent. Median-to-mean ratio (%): 100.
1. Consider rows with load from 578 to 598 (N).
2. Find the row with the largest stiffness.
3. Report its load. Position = 579.0 N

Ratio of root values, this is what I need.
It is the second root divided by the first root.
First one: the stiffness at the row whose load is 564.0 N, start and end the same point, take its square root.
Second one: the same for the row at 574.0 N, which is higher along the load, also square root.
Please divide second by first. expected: 0.95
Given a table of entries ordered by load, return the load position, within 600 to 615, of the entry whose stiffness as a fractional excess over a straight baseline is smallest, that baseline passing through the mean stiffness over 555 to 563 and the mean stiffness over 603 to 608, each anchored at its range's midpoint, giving 614.0 N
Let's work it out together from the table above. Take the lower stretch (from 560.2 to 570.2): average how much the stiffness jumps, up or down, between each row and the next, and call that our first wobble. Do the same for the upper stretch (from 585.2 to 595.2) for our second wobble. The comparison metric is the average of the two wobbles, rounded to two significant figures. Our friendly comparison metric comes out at 1.8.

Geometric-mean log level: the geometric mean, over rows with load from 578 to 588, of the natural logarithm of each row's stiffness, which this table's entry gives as 4.50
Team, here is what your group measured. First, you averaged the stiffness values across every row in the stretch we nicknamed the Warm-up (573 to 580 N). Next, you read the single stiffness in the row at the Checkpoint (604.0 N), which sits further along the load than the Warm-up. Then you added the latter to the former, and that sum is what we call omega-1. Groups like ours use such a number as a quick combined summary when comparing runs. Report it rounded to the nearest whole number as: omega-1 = 156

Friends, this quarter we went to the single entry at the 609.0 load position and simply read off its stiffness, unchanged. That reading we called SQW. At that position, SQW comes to 57.7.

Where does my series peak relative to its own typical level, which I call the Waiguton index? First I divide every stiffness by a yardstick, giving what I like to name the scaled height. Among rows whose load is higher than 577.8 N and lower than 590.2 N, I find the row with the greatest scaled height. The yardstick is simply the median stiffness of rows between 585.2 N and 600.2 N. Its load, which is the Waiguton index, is 579.0 N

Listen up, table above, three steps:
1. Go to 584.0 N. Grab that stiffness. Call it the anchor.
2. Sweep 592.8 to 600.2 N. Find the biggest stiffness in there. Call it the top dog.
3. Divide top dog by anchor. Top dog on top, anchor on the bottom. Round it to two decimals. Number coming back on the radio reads 0.93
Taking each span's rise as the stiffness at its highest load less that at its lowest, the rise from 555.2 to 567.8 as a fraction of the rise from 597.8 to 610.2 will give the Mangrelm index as -0.1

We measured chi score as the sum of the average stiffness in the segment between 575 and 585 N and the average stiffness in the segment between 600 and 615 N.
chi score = 150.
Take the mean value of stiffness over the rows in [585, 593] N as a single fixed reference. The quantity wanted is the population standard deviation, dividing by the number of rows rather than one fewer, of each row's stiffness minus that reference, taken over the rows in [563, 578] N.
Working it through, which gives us 5.1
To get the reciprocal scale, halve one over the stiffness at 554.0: 0.0050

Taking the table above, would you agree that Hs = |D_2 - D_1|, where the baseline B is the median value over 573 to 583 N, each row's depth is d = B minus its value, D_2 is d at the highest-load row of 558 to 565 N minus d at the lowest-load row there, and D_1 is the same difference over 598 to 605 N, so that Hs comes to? 17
